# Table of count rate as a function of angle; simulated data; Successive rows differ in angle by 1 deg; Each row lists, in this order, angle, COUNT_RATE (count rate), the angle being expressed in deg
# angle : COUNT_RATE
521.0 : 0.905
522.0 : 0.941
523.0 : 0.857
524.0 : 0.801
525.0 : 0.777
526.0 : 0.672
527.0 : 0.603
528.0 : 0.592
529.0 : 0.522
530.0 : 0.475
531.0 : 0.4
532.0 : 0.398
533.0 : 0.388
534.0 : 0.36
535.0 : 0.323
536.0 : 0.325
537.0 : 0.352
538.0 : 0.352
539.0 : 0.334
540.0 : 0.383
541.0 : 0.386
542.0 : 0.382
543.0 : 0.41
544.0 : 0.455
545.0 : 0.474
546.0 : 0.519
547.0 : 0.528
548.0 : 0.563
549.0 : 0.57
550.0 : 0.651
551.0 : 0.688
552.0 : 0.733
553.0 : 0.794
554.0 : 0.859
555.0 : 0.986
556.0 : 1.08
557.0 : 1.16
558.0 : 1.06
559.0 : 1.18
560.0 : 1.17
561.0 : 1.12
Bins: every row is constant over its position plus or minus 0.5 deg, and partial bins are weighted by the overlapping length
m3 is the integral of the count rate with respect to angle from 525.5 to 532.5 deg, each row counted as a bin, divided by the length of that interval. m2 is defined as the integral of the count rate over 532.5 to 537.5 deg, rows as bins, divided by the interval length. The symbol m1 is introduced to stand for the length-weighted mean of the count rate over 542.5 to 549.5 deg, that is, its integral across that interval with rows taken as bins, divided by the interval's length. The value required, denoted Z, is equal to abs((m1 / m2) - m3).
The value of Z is 0.9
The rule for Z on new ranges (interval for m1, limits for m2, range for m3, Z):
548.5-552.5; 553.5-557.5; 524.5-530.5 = 0.0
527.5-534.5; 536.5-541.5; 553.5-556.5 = 0.3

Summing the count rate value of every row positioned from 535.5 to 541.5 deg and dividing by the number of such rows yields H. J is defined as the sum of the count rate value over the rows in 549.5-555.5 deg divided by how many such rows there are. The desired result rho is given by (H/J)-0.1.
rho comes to 0.35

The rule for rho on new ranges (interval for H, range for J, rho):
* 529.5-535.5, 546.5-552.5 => 0.53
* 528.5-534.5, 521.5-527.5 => 0.45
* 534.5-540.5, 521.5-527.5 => 0.34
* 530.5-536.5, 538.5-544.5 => 0.83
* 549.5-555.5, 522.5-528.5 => 1.00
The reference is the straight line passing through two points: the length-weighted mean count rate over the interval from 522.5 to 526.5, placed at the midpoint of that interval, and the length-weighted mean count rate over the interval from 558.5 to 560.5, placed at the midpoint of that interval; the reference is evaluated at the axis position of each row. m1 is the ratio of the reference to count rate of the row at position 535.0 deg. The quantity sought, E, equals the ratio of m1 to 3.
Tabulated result 0.9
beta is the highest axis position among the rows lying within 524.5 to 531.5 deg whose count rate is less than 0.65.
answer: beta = 531.0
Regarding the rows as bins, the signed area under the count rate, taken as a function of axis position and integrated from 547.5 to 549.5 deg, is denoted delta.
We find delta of 1.1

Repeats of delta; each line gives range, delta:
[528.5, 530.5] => 1.0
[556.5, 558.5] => 2.2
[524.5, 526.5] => 1.4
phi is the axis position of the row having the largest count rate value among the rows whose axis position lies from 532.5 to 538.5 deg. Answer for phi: 533.0 deg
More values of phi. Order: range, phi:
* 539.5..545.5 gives 545.0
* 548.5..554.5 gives 554.0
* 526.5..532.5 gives 527.0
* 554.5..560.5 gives 559.0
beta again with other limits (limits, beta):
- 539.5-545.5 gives 545.0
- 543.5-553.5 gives 549.0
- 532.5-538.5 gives 538.0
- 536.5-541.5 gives 541.0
